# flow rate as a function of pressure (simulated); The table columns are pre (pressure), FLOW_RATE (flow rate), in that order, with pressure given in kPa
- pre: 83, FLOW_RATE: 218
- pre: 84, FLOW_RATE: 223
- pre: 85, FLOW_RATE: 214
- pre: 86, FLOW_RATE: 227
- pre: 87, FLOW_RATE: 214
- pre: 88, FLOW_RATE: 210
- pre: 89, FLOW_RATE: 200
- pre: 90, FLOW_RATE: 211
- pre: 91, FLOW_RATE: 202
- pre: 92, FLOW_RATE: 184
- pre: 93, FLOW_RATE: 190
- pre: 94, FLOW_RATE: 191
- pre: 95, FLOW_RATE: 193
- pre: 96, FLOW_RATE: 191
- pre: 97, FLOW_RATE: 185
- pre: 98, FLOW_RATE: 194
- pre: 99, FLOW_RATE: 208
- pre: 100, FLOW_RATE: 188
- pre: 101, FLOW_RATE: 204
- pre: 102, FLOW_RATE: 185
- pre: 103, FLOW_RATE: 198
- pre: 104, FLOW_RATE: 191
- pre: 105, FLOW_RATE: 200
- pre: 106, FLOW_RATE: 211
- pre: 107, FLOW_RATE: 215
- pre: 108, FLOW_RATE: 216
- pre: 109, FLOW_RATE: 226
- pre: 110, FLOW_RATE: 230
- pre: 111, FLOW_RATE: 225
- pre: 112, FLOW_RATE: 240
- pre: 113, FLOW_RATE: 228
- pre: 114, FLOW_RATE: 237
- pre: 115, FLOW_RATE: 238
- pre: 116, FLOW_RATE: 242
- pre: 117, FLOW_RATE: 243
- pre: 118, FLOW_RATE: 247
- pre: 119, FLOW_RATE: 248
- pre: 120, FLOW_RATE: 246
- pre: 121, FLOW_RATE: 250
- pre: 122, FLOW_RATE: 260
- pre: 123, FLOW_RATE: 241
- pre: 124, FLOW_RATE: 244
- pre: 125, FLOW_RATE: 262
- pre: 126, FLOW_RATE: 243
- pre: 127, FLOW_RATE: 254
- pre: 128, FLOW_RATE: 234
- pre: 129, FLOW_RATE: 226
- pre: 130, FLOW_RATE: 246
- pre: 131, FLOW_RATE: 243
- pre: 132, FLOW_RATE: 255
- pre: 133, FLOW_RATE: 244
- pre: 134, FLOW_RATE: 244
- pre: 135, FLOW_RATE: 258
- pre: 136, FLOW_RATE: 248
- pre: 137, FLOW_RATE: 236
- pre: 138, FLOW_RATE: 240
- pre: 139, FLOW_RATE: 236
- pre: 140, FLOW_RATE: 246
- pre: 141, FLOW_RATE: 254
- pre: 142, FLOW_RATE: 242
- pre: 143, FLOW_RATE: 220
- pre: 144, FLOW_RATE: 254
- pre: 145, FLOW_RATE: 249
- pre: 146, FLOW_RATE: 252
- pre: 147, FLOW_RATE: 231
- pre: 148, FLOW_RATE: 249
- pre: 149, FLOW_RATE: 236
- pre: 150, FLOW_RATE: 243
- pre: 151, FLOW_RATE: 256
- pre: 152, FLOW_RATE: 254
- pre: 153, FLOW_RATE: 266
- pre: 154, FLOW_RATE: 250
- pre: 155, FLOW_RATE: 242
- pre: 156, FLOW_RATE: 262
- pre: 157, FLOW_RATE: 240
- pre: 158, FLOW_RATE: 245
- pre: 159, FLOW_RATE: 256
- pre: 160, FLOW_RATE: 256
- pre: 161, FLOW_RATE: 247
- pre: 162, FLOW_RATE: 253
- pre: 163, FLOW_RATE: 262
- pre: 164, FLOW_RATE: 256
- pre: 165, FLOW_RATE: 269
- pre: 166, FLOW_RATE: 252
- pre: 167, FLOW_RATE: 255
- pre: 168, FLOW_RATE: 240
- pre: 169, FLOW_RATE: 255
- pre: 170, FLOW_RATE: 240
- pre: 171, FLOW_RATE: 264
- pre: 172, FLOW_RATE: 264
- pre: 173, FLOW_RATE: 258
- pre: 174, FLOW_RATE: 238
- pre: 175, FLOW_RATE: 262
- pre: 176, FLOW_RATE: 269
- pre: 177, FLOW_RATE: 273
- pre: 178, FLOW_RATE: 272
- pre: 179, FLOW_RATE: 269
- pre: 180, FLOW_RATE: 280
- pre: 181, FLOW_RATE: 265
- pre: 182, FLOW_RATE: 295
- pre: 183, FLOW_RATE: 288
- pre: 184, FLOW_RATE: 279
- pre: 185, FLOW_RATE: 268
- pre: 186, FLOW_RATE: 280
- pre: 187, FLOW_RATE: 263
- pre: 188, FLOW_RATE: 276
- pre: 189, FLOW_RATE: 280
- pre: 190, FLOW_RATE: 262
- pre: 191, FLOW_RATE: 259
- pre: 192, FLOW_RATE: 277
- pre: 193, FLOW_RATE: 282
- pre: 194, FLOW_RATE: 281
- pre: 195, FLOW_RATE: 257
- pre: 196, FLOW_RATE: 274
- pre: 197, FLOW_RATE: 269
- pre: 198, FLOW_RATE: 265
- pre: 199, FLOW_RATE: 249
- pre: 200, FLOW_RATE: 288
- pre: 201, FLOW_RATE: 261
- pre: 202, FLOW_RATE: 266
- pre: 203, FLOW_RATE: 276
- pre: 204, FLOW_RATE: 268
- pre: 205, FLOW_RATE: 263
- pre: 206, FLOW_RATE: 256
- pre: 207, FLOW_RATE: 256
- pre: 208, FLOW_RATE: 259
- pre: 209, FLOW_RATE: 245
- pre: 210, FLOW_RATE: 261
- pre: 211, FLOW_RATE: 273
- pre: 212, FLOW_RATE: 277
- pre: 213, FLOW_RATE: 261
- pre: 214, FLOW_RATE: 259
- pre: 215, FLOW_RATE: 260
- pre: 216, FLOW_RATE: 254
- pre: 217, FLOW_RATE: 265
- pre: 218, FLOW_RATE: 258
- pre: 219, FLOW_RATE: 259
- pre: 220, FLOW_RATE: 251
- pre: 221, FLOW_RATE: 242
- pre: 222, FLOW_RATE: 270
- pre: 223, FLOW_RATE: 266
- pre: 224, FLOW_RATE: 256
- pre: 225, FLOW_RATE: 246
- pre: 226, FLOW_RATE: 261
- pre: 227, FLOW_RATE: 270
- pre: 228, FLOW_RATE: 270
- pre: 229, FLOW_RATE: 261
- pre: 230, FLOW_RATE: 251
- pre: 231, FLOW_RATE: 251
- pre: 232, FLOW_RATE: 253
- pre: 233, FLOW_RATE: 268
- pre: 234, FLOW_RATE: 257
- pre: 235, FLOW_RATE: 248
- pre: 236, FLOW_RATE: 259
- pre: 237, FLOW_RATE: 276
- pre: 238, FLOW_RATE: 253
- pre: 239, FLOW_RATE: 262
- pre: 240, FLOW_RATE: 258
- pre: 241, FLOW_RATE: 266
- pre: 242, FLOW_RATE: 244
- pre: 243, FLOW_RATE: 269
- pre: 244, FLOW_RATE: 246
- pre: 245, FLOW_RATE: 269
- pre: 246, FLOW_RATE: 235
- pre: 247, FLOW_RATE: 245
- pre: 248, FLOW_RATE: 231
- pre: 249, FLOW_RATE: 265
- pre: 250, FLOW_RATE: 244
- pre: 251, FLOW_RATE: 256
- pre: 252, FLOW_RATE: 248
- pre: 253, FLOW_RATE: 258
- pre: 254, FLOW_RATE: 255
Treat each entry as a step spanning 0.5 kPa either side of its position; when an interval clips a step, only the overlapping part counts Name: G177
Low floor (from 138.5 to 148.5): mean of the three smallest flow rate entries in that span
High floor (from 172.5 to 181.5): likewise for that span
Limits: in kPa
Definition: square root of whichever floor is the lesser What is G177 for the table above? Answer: 15.13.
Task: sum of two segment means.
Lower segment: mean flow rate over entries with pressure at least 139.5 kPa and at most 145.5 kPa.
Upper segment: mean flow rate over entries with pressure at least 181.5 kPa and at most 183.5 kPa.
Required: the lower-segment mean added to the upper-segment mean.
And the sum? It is 536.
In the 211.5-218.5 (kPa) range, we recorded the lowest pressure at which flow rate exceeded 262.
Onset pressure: 212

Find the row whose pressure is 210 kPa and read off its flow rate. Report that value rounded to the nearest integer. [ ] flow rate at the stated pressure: 261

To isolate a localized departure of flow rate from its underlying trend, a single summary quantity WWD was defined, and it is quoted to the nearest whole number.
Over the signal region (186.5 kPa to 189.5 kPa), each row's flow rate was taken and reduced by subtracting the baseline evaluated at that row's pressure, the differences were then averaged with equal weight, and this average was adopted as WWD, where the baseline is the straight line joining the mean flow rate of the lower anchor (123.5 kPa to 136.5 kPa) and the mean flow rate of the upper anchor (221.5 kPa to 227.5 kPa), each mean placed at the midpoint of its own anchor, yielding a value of 17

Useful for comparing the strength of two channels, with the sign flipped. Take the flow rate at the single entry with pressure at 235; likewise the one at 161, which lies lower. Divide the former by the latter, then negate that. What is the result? -1.00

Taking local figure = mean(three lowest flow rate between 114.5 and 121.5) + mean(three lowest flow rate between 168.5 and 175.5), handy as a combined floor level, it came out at 485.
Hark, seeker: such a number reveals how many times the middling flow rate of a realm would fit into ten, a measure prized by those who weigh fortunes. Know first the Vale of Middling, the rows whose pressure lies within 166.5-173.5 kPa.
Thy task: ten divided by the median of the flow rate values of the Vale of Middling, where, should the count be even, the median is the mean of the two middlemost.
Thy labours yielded 0.0392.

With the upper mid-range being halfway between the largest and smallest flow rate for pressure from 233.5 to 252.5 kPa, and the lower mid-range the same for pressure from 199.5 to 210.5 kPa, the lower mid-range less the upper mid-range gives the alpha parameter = 13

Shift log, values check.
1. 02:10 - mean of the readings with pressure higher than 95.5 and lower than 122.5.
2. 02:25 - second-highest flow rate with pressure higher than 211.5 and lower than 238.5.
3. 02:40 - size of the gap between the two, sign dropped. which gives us 56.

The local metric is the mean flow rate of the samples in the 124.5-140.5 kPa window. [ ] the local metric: 245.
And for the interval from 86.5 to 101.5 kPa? 198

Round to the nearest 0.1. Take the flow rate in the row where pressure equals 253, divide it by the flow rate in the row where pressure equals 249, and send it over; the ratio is 1.0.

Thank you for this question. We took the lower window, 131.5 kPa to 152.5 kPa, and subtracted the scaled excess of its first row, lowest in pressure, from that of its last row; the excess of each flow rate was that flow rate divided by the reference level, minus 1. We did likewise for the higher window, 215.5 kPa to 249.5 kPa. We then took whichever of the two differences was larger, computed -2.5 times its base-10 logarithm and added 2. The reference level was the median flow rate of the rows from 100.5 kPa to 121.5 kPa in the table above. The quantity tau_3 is 5.3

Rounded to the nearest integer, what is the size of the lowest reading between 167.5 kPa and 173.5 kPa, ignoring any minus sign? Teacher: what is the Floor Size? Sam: 240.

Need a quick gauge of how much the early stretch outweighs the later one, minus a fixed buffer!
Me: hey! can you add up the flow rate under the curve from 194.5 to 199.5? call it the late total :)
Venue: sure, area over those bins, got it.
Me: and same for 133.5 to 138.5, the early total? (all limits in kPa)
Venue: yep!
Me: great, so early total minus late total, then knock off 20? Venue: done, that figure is -108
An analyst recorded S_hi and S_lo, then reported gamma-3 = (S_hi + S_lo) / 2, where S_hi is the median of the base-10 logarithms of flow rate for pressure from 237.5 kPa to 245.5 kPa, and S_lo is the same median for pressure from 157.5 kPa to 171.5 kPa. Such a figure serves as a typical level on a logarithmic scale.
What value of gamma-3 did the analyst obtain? 2.411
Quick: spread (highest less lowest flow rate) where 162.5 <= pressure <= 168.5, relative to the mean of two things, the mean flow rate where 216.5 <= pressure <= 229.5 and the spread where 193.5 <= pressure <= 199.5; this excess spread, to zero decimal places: -117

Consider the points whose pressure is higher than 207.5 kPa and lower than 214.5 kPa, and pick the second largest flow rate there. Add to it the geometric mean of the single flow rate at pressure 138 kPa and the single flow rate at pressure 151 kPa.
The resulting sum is 521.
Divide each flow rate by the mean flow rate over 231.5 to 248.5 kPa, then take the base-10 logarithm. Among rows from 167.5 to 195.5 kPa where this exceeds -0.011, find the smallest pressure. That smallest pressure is 169 kPa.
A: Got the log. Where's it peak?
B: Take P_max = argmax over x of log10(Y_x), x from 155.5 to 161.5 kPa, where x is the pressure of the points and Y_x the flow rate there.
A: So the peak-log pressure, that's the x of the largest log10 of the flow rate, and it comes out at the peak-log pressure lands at 156 kPa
